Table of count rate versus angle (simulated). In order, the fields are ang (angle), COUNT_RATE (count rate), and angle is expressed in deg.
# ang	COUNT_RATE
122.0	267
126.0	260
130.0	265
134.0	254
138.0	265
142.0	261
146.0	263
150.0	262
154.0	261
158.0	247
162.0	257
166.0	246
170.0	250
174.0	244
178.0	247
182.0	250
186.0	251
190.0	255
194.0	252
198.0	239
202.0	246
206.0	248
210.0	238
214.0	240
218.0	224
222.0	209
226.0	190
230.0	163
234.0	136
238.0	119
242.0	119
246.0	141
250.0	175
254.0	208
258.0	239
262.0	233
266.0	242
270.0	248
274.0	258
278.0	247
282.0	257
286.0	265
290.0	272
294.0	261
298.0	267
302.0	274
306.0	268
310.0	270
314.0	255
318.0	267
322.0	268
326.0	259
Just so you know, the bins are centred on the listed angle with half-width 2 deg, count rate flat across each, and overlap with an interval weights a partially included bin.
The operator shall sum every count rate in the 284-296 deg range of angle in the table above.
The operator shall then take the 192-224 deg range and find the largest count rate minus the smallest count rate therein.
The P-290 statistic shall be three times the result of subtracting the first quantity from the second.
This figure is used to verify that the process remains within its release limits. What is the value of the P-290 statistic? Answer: -2265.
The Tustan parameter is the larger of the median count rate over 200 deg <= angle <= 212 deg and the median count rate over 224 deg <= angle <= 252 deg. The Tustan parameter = 246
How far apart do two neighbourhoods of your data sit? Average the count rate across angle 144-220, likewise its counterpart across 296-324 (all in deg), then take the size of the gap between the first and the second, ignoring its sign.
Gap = 19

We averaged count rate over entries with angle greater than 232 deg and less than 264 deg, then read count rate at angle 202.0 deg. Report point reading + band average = 417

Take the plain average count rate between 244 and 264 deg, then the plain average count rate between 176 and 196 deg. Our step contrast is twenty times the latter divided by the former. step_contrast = 25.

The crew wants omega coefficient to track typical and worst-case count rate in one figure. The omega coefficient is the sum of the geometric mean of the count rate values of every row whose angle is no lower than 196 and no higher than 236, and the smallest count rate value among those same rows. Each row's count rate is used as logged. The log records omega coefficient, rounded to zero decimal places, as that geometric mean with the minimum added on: 346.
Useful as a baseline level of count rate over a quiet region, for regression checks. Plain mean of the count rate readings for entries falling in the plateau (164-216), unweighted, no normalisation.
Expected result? 247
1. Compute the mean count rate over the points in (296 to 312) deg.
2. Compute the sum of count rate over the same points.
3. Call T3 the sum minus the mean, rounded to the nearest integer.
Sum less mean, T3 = 809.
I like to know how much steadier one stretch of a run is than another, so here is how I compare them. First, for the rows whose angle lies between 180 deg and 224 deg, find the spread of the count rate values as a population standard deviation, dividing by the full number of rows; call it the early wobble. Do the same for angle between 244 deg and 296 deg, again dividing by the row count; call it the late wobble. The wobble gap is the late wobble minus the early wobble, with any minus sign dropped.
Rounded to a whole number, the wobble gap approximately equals 24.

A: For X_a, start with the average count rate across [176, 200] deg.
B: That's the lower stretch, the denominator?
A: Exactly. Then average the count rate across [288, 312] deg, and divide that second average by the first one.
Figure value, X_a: 1.08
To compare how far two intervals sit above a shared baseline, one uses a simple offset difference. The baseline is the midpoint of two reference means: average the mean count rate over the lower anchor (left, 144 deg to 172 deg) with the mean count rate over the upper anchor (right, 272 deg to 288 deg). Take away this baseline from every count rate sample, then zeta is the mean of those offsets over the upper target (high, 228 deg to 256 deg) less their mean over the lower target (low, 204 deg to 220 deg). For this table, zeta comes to -86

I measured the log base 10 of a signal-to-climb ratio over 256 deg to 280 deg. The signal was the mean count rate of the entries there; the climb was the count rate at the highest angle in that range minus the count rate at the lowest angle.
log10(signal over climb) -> 1.5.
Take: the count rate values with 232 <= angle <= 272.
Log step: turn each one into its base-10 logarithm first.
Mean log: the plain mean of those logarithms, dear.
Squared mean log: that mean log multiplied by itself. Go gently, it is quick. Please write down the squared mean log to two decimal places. 5.07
